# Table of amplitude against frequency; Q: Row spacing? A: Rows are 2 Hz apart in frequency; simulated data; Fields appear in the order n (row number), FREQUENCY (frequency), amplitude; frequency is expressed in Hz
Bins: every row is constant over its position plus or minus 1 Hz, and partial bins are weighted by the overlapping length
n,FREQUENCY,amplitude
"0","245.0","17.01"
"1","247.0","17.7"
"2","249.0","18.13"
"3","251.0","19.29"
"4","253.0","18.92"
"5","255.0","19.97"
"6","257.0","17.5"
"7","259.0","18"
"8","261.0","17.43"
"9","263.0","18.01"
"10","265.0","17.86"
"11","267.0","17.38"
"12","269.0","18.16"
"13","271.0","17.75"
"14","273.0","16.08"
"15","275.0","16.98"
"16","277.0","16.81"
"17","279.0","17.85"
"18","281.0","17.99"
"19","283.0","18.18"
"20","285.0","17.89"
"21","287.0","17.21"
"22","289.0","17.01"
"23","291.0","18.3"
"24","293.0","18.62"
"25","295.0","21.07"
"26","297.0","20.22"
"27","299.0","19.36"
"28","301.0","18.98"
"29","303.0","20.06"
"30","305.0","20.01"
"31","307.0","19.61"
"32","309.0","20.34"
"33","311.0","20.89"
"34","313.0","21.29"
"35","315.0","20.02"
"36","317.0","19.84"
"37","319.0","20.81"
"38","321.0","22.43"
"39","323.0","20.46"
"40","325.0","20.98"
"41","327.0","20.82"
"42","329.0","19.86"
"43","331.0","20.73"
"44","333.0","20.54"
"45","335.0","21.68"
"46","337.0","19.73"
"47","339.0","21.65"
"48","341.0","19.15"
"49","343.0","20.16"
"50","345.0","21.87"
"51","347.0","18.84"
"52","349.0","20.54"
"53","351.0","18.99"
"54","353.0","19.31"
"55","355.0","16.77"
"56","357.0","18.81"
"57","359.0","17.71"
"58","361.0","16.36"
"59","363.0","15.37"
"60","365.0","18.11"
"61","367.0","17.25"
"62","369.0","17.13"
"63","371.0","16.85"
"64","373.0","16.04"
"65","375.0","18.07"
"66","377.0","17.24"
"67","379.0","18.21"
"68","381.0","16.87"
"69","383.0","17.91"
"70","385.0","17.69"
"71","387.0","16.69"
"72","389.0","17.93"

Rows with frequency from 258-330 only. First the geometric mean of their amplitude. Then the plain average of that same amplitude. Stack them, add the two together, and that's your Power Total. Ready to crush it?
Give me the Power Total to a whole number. 38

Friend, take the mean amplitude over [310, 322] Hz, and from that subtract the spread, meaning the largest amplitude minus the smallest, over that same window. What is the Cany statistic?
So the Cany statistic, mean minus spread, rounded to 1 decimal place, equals 18.3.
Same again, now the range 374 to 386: 16.3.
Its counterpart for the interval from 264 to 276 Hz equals 15.3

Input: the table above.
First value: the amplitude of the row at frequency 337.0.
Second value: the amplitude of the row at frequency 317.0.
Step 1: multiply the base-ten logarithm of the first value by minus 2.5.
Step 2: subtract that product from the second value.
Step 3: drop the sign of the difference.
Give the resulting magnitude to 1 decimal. 23.1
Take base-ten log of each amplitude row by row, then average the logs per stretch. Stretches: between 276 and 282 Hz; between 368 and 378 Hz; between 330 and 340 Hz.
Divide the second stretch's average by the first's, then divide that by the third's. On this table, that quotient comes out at 0.75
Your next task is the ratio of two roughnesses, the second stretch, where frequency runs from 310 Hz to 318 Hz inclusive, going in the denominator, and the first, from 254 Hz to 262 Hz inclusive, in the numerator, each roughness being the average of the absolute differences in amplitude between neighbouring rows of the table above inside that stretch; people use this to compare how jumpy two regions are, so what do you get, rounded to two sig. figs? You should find 1.9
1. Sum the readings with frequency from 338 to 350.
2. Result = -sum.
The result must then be -122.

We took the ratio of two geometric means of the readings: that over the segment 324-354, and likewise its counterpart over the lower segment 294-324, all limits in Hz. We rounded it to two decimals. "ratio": 1.00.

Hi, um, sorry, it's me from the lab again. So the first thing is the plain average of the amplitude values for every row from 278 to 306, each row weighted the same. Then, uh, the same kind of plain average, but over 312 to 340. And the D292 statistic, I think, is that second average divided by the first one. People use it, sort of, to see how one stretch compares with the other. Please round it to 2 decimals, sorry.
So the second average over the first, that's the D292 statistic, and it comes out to 1.11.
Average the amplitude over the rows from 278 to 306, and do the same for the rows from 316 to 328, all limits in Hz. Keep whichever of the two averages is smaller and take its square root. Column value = 4.33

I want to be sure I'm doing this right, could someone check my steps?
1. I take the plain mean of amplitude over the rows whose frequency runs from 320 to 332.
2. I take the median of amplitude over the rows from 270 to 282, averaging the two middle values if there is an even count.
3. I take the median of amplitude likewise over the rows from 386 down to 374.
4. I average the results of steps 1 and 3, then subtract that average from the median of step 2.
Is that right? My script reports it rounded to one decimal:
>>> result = -2.0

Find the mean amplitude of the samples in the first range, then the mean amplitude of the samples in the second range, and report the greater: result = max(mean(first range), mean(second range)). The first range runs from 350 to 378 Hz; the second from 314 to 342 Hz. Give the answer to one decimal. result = 20.6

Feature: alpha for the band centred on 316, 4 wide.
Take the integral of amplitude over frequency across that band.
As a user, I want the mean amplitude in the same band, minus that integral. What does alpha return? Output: -59.8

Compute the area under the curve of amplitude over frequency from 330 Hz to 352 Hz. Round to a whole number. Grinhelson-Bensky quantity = 448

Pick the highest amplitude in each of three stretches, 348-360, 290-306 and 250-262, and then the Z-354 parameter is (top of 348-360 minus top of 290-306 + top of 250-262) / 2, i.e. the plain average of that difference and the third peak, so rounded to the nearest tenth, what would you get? 9.7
